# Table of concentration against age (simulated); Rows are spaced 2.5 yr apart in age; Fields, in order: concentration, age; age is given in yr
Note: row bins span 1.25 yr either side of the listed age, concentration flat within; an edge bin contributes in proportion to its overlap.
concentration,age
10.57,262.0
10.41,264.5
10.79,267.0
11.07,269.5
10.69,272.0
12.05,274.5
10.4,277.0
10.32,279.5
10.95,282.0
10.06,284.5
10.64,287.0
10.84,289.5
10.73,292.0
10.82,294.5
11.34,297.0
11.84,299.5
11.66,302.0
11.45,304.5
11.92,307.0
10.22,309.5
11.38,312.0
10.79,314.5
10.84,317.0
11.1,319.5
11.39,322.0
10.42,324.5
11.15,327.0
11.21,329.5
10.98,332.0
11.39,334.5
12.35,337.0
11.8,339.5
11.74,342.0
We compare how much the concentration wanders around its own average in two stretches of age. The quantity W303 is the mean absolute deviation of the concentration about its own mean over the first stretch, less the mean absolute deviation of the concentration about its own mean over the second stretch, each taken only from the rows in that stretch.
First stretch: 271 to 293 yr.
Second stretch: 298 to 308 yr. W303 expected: 0.20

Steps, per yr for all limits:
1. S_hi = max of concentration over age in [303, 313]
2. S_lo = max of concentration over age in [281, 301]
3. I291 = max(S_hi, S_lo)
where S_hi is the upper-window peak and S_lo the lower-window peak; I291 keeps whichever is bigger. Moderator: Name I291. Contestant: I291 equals 11.9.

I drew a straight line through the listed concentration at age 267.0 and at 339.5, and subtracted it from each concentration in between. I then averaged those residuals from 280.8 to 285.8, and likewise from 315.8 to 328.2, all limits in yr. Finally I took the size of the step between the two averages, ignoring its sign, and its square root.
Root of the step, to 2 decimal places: 0.25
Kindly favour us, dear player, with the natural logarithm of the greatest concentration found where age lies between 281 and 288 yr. 2.39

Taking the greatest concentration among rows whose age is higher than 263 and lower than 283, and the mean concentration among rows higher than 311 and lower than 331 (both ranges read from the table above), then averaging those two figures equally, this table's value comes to 11.5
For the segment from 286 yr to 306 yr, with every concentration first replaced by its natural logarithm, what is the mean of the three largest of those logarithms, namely 2.46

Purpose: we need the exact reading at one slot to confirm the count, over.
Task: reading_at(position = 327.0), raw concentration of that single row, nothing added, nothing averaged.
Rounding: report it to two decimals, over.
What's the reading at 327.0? 11.15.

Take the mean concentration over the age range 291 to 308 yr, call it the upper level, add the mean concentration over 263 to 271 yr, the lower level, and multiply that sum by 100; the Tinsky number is 2215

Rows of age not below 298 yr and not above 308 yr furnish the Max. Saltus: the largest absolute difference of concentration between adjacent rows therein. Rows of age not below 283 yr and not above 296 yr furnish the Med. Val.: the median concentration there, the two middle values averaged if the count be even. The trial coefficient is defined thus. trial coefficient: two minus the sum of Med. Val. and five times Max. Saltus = -11.1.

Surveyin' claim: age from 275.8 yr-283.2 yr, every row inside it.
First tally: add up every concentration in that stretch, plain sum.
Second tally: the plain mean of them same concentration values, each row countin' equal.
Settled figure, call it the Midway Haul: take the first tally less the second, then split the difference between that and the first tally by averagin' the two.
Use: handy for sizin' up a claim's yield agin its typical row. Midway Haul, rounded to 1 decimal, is 26.4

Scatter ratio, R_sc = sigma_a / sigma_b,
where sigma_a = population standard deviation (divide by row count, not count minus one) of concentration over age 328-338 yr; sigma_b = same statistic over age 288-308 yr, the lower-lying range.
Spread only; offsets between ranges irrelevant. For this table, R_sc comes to 1.17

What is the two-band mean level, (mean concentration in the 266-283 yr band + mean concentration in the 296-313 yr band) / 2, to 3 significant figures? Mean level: 11.1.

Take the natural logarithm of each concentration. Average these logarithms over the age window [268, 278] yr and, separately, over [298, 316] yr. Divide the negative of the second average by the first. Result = -1.01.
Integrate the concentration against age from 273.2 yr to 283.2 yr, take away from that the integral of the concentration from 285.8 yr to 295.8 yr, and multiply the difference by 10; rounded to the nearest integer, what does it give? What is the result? 17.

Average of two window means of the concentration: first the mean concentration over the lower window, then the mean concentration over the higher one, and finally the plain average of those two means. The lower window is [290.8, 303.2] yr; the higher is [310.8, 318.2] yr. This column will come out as 11.1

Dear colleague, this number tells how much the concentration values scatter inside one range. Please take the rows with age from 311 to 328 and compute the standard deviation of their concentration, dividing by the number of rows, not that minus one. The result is 0.32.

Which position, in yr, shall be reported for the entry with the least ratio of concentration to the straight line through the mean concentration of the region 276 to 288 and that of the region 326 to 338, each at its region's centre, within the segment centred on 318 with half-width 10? 324.5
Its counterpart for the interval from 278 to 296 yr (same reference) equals 284.5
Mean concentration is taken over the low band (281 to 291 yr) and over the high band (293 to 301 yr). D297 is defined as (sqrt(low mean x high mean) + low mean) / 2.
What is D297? 10.8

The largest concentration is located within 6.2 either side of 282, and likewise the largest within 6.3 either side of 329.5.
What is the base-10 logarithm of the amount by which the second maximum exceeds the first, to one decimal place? -0.4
